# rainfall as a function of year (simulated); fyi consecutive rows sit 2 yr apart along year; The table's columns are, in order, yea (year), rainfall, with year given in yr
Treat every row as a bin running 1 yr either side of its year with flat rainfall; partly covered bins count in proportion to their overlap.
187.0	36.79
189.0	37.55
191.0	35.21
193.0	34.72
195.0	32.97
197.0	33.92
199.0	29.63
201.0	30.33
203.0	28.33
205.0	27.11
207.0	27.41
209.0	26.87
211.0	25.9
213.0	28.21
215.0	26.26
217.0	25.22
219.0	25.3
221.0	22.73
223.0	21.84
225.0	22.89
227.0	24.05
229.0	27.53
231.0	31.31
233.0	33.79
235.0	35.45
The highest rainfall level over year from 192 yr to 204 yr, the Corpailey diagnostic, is 34.72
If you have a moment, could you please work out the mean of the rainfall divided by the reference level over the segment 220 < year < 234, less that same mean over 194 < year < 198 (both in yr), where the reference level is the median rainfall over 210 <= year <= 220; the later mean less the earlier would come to -0.28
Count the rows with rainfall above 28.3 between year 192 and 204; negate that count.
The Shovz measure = -6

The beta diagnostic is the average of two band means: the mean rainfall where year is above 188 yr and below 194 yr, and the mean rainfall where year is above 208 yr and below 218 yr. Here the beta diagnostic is 31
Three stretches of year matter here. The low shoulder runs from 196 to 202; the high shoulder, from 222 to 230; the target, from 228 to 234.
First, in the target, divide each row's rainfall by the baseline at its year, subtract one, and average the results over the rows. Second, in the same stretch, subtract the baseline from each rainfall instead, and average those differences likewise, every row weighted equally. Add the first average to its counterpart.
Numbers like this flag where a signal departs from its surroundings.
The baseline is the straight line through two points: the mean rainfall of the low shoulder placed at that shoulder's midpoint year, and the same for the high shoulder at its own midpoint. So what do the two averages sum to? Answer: 8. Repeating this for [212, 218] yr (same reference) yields 0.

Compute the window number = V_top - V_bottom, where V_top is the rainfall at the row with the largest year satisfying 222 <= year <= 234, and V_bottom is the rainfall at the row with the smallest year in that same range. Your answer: 12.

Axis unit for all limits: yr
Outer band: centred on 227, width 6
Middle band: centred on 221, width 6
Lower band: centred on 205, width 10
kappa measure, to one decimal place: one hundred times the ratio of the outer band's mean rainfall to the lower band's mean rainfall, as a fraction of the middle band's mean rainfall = 3.8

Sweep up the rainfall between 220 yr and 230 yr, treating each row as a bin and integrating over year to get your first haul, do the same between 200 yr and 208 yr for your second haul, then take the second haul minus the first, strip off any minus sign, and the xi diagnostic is 12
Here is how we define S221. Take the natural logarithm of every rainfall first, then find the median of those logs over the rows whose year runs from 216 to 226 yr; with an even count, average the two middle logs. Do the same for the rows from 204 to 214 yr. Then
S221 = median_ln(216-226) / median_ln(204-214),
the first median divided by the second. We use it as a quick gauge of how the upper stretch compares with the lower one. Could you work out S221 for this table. 0.95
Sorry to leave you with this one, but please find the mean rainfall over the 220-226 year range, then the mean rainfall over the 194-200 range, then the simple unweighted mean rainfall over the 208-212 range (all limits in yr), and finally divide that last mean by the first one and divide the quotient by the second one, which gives 0.036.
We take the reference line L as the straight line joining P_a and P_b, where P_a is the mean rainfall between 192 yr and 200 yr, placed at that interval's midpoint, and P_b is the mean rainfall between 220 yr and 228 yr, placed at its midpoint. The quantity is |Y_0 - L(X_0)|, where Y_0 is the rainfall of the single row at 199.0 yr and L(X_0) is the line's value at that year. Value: 2.1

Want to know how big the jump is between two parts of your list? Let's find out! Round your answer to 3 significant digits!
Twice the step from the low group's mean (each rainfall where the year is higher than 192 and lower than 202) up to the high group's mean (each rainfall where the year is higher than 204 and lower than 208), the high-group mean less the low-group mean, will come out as -10.1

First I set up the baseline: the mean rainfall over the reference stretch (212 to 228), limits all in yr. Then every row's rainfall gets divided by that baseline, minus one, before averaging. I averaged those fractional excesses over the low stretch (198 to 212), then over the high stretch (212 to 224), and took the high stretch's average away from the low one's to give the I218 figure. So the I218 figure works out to 0.12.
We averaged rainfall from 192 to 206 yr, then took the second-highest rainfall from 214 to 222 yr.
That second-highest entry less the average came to -5.7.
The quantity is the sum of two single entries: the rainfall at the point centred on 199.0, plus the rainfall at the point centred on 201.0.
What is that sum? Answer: 60.0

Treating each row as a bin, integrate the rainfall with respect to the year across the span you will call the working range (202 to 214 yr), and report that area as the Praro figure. 328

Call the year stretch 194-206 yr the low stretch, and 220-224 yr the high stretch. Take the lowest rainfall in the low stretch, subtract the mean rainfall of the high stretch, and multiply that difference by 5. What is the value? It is 24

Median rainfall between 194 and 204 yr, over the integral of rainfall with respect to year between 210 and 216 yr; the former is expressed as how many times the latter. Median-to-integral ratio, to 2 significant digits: 0.19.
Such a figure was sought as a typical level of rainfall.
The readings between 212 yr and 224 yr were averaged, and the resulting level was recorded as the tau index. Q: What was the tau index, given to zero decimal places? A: 25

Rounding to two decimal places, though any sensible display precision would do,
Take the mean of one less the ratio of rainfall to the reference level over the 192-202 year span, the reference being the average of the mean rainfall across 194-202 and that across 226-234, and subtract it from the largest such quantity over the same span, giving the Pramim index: 0.09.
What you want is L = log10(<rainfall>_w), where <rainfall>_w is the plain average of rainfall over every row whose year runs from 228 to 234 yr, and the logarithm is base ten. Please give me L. 1.49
